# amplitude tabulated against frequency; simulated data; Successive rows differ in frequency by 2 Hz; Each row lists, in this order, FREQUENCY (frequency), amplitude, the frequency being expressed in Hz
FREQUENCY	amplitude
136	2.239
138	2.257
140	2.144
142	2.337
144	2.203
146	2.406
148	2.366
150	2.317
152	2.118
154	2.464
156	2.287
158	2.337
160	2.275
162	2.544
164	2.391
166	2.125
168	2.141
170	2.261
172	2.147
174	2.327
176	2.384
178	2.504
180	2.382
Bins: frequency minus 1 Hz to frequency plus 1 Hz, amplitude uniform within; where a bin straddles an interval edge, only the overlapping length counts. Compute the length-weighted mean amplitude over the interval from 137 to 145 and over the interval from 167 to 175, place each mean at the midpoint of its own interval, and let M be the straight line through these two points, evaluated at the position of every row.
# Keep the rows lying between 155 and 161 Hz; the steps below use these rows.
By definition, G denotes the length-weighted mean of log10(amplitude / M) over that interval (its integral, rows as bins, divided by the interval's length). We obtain 0.0141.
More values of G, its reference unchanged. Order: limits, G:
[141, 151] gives 0.0176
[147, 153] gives 0.0066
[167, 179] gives 0.0140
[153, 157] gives 0.0276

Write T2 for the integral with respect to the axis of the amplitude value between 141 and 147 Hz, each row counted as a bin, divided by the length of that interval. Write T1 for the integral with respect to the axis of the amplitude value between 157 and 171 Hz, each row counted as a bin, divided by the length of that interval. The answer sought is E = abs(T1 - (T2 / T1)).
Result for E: 1.29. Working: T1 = 2.30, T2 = 2.32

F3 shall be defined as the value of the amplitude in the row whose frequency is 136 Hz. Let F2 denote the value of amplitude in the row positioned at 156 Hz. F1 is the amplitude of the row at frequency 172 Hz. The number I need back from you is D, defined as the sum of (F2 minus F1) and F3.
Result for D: 2.38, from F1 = 2.147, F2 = 2.287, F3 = 2.239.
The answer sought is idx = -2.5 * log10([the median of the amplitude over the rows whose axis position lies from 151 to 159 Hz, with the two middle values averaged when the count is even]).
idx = -0.910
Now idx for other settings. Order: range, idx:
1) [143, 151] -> -0.924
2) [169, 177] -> -0.901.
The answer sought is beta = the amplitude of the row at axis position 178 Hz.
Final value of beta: 2.504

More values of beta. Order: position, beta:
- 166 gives 2.125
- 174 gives 2.327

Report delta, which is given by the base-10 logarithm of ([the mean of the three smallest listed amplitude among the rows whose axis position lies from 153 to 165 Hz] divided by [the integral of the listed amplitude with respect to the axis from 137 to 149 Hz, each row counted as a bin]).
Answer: -1.08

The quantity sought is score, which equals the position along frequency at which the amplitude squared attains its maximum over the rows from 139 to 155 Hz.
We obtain 154 Hz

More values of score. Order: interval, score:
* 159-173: 162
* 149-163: 162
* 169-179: 178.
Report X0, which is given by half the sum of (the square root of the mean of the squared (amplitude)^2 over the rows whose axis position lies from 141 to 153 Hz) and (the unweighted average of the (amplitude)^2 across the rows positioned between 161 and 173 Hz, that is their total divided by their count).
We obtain 5.22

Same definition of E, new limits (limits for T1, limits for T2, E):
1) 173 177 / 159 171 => 1.38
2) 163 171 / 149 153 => 1.23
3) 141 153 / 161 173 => 1.30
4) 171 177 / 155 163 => 1.25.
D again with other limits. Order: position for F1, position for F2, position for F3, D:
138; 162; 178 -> 2.79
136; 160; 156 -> 2.32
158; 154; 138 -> 2.38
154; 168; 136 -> 1.92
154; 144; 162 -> 2.28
